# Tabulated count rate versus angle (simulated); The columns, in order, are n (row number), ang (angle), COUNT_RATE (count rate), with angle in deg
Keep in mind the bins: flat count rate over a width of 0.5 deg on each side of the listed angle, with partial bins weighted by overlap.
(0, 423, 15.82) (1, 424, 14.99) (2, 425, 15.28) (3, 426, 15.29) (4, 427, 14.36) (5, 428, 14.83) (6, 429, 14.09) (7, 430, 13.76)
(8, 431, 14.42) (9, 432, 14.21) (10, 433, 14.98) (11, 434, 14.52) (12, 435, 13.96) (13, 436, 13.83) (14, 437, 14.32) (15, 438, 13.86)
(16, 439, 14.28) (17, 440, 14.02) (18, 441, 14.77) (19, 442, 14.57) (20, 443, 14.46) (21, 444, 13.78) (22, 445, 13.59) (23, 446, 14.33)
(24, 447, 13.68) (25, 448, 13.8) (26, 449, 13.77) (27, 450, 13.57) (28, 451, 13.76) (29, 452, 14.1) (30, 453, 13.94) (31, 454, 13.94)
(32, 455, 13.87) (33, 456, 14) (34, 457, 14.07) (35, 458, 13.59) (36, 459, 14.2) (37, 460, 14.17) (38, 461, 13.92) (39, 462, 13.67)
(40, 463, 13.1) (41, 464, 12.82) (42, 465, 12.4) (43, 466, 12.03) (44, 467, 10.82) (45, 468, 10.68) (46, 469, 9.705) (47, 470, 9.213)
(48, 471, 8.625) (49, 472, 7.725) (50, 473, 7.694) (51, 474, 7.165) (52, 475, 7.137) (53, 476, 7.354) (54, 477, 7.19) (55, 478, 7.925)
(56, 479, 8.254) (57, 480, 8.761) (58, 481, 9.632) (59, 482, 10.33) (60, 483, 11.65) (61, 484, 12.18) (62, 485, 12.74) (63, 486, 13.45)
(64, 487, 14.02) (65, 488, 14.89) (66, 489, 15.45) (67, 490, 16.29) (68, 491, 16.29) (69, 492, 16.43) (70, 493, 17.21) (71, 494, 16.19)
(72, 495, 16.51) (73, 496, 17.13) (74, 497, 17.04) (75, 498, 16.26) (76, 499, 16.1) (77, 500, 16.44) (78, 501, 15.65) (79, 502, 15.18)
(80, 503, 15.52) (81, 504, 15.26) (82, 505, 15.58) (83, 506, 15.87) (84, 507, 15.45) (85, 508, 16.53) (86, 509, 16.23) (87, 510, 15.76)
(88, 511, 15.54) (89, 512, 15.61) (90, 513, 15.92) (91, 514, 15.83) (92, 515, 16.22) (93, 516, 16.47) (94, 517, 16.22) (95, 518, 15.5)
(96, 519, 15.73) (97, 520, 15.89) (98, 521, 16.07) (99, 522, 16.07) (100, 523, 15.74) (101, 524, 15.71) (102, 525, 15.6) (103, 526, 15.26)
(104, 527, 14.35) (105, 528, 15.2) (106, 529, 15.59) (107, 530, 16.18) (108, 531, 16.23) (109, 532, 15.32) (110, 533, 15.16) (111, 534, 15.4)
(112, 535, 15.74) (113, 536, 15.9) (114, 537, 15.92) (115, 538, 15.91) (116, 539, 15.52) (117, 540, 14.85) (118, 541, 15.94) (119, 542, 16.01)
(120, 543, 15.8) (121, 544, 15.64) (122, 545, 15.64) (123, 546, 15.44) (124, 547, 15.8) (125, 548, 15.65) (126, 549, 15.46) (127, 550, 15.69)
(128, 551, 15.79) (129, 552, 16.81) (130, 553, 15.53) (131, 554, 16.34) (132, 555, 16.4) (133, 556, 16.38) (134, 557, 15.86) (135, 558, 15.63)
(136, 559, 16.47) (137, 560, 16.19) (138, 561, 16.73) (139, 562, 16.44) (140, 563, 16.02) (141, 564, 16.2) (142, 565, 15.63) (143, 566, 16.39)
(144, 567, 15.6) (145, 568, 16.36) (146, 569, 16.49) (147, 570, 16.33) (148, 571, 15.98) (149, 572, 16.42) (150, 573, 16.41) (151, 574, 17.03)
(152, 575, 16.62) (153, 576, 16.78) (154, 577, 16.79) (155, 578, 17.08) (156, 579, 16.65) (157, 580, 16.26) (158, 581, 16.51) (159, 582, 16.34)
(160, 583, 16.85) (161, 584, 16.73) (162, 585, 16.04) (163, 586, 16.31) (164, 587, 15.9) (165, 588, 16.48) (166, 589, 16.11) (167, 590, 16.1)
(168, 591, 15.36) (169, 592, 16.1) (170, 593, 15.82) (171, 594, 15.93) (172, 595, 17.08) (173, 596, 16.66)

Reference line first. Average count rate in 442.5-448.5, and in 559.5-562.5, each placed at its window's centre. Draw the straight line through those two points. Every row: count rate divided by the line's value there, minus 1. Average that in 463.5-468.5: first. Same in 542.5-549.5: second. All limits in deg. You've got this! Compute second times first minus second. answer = 0.036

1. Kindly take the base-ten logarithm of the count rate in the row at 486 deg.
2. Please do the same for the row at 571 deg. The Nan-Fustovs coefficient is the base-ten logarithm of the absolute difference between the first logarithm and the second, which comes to -1.13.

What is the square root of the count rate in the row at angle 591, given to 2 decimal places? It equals 3.92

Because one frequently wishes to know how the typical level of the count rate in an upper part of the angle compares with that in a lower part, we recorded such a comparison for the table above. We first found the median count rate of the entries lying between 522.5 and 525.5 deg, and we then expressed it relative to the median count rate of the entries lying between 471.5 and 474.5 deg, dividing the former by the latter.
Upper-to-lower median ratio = 2.04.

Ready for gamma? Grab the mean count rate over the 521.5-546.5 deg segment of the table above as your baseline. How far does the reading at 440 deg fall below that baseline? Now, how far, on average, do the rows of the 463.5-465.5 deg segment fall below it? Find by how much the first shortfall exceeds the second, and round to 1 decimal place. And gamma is -1.4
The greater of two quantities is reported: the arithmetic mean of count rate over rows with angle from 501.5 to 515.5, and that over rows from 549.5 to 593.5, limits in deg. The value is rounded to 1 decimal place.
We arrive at 16.3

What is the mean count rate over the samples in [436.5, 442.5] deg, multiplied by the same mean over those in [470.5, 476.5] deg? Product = 109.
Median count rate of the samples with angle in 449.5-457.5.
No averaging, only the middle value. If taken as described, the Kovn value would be 13.9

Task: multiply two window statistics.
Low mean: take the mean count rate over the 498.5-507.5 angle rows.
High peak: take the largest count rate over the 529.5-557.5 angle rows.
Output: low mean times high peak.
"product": 263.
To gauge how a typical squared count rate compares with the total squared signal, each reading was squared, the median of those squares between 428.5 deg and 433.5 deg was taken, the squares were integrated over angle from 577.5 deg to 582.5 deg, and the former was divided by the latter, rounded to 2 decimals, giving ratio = 0.15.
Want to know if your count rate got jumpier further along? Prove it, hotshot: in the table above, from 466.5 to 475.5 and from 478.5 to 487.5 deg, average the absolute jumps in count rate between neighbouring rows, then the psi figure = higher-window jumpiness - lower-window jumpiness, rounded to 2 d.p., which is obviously 0.26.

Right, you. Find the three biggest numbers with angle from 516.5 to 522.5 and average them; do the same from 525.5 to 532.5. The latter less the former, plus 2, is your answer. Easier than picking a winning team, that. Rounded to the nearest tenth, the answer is 1.9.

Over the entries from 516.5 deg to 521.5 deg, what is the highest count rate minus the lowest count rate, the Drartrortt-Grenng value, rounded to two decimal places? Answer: 0.72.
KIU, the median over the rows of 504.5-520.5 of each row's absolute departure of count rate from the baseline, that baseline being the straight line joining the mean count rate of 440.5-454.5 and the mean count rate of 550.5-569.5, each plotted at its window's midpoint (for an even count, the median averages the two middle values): 0.55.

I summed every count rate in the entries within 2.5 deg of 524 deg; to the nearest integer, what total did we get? 78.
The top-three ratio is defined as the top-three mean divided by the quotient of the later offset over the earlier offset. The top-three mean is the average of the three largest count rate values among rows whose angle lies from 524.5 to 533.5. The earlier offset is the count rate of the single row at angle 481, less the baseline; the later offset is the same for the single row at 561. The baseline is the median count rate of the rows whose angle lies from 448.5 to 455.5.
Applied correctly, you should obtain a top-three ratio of -24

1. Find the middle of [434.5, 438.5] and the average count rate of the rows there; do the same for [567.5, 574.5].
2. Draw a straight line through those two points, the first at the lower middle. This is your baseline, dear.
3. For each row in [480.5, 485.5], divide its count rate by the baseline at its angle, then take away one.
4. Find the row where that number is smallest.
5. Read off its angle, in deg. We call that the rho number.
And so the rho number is 481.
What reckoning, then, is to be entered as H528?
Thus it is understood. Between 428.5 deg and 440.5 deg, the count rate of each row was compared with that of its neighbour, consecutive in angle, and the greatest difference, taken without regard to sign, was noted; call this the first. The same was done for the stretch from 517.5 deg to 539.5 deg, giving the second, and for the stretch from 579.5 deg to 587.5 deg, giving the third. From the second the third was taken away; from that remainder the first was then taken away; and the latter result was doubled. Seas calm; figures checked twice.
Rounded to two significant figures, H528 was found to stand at -1.1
